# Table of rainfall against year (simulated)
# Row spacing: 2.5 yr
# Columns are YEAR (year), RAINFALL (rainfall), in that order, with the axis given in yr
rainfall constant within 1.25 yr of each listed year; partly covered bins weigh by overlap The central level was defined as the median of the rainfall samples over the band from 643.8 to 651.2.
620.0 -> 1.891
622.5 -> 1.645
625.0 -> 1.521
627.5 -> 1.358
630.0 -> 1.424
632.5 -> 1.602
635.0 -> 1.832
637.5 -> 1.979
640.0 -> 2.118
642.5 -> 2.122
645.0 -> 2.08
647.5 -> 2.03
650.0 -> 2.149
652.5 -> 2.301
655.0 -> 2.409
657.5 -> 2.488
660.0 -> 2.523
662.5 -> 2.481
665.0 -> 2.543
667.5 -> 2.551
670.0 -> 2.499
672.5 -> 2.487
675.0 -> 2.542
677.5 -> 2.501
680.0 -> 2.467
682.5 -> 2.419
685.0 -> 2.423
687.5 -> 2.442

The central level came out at 2.08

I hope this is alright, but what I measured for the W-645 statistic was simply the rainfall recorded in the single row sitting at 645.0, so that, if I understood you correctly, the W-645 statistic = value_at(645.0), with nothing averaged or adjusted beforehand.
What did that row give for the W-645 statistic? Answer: 2.08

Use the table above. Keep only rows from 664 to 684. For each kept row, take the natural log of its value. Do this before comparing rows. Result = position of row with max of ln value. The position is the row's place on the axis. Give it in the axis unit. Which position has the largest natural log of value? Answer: 667.5 yr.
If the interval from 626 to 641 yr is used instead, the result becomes 640.0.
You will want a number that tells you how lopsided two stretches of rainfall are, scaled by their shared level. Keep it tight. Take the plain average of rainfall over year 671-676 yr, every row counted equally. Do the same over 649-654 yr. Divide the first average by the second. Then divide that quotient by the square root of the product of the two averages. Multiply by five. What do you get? 2.4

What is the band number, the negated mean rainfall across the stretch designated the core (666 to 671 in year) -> -2.53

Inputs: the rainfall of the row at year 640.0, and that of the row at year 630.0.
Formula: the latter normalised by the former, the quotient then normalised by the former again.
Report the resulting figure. 0.32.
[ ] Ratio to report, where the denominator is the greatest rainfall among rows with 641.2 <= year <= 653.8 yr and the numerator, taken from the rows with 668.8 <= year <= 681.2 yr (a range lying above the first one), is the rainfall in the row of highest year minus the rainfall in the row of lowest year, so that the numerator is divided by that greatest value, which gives -0.014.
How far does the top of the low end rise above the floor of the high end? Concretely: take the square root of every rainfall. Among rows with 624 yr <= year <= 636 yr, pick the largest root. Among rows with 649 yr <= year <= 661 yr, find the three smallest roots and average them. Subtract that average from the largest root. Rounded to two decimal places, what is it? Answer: -0.16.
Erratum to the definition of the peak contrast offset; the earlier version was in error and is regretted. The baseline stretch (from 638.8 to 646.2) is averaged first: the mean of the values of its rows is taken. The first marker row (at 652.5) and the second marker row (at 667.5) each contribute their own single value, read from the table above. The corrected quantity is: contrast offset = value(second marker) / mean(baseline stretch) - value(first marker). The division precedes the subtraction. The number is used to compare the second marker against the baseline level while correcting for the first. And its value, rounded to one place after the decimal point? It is -1.1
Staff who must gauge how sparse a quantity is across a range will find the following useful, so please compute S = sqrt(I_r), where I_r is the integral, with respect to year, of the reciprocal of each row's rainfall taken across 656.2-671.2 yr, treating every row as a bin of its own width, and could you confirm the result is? 2.44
